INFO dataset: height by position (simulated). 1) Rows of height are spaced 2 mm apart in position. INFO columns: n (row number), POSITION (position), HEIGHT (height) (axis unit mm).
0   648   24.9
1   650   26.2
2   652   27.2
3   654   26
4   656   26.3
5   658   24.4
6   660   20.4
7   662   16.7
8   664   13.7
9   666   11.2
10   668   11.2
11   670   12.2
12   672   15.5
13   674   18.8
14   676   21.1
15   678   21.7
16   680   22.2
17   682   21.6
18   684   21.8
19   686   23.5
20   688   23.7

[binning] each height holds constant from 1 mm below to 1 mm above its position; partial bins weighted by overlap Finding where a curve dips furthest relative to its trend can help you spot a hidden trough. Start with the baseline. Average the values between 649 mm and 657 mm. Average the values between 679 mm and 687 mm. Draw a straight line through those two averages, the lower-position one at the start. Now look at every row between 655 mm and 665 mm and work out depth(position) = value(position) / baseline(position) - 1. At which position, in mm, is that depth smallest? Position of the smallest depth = 664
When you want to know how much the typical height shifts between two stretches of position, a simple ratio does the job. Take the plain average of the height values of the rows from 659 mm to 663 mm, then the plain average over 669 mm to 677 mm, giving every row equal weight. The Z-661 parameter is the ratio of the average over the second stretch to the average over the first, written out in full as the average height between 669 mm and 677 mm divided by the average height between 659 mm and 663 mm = 0.91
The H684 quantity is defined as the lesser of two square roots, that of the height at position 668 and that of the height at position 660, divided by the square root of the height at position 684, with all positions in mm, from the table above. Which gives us 0.72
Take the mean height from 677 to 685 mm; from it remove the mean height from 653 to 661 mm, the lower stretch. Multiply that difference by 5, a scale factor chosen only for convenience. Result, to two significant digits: -12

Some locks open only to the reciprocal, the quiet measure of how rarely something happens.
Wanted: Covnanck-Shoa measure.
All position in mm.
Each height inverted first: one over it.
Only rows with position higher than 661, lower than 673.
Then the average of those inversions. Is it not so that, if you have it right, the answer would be 0.076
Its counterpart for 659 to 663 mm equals 0.054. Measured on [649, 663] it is 0.043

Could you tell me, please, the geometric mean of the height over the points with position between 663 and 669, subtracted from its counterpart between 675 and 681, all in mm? 10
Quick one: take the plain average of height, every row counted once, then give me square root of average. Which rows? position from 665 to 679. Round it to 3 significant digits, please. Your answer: 3.99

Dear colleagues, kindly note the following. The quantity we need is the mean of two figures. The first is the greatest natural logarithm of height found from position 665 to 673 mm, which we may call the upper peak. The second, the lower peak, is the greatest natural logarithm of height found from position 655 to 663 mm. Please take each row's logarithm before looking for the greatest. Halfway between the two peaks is 3.01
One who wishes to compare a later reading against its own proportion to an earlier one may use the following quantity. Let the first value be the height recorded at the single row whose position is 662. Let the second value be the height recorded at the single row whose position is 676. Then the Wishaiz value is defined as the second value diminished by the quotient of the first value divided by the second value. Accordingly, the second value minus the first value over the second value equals 20.3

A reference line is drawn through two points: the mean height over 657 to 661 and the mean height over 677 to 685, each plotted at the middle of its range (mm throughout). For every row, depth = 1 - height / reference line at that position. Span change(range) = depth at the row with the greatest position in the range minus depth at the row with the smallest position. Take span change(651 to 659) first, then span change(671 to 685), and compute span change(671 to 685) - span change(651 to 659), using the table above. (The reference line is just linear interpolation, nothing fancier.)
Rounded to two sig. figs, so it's -0.42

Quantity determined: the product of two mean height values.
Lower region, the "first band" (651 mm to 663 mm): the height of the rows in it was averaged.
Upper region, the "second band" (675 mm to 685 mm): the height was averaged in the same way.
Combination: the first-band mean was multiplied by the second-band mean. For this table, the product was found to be 509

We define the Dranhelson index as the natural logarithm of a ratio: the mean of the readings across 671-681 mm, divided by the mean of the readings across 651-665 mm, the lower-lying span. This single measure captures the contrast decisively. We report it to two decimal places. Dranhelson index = -0.11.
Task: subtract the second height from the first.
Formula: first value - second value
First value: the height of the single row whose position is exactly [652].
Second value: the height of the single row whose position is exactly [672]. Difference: 12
